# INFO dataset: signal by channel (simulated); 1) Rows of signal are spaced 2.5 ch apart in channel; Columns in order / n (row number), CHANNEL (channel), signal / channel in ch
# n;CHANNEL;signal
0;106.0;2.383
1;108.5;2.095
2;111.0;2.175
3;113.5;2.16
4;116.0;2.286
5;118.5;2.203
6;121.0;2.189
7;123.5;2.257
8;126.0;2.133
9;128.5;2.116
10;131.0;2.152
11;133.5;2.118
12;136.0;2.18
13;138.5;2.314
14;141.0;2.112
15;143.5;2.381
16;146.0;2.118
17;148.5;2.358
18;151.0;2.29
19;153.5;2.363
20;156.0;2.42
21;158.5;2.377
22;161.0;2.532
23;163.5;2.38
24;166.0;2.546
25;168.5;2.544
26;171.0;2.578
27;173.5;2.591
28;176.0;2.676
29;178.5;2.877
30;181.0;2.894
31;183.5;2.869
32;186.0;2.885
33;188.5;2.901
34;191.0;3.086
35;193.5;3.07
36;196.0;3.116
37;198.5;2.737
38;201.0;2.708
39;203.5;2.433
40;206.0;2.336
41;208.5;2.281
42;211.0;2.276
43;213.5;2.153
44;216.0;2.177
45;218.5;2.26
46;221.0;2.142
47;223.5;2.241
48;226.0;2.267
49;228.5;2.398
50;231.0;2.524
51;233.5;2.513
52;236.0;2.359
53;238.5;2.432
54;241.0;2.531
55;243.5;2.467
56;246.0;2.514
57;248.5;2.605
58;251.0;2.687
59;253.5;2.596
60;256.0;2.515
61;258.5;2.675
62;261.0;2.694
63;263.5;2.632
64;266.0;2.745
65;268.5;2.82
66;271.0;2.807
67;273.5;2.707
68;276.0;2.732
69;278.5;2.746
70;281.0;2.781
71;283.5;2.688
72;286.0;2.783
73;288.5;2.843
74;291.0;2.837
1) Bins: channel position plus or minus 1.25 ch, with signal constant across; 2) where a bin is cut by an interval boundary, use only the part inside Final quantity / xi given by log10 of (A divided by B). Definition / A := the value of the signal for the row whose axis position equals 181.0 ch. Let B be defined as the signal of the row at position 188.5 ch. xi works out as 0.00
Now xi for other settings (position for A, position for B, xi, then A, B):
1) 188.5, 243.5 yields 0.07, 2.901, 2.467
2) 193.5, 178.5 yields 0.03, 3.07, 2.877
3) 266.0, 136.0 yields 0.10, 2.745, 2.18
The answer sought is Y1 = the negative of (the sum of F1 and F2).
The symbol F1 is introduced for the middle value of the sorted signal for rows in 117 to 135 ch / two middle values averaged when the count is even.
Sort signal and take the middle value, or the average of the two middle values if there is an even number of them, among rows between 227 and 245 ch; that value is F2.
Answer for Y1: -4.6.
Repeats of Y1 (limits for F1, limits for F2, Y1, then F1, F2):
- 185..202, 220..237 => -5.3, 2.9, 2.36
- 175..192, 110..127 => -5.1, 2.9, 2.19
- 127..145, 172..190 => -5.0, 2.2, 2.88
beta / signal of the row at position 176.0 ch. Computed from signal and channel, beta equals 2.676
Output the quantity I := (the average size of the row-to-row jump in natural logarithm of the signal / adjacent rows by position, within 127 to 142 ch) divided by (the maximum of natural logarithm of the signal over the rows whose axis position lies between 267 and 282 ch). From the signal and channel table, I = 0.041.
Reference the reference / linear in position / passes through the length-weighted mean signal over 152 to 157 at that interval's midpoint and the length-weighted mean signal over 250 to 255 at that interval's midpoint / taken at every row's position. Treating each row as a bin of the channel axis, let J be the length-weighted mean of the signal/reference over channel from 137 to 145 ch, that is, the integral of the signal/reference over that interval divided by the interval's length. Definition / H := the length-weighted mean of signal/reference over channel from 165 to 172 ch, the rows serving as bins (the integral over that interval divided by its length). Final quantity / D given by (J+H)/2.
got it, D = 1.01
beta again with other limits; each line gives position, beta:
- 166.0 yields 2.546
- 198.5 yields 2.737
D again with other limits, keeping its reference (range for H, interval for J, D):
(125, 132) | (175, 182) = 1.04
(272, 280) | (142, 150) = 0.99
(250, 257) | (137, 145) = 0.97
